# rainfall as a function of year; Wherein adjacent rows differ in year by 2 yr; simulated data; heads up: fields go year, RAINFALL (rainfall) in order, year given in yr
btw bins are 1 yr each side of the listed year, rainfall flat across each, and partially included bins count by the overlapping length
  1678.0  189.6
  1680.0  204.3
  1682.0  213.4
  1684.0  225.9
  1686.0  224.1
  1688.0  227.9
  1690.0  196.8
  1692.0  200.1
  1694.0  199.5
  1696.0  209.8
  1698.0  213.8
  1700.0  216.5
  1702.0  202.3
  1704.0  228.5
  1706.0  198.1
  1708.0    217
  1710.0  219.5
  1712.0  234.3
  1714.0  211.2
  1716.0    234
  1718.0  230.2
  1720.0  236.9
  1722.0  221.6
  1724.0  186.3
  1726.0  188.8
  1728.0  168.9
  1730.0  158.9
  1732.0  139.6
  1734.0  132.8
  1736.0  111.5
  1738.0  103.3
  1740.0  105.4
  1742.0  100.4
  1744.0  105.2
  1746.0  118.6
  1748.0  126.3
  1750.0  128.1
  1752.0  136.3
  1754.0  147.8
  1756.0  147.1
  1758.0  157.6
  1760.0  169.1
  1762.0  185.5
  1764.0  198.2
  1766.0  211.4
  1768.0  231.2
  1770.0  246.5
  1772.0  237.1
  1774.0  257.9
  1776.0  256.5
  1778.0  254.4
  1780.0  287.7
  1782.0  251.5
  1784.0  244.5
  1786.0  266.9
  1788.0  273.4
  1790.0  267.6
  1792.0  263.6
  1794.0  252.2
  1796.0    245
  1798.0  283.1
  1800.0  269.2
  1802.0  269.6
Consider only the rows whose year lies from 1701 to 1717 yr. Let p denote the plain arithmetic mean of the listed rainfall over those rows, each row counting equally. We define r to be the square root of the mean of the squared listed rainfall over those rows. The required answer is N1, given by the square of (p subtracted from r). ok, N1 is 0.14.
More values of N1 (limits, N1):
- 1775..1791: 0.10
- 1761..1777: 1.95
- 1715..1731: 4.31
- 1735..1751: 0.20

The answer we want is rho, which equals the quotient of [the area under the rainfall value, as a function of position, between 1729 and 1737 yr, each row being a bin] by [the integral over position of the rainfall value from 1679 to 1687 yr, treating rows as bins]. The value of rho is 0.63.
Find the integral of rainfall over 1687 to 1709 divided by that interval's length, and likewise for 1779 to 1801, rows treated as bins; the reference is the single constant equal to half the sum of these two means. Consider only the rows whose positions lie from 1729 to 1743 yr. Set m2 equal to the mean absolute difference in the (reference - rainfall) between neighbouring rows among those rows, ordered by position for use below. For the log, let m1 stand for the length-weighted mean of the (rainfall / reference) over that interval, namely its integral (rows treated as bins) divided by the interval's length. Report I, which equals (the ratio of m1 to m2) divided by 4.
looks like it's 0.0123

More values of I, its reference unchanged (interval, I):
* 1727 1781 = 0.0163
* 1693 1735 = 0.0147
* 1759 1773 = 0.0154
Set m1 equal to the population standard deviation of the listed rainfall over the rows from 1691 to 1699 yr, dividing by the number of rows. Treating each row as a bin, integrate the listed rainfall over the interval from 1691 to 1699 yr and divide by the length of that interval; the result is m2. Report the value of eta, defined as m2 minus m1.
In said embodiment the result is 200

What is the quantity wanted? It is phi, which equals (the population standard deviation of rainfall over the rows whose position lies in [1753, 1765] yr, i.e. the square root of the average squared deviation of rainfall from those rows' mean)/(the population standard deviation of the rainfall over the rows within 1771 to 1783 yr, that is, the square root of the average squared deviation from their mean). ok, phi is 1.3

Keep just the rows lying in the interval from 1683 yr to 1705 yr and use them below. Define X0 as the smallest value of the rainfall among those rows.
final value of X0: 196.8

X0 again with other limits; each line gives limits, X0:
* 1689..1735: 132.8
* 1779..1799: 244.5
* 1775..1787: 244.5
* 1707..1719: 211.2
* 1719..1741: 103.3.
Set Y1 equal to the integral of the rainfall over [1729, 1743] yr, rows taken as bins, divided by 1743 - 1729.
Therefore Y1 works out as 122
